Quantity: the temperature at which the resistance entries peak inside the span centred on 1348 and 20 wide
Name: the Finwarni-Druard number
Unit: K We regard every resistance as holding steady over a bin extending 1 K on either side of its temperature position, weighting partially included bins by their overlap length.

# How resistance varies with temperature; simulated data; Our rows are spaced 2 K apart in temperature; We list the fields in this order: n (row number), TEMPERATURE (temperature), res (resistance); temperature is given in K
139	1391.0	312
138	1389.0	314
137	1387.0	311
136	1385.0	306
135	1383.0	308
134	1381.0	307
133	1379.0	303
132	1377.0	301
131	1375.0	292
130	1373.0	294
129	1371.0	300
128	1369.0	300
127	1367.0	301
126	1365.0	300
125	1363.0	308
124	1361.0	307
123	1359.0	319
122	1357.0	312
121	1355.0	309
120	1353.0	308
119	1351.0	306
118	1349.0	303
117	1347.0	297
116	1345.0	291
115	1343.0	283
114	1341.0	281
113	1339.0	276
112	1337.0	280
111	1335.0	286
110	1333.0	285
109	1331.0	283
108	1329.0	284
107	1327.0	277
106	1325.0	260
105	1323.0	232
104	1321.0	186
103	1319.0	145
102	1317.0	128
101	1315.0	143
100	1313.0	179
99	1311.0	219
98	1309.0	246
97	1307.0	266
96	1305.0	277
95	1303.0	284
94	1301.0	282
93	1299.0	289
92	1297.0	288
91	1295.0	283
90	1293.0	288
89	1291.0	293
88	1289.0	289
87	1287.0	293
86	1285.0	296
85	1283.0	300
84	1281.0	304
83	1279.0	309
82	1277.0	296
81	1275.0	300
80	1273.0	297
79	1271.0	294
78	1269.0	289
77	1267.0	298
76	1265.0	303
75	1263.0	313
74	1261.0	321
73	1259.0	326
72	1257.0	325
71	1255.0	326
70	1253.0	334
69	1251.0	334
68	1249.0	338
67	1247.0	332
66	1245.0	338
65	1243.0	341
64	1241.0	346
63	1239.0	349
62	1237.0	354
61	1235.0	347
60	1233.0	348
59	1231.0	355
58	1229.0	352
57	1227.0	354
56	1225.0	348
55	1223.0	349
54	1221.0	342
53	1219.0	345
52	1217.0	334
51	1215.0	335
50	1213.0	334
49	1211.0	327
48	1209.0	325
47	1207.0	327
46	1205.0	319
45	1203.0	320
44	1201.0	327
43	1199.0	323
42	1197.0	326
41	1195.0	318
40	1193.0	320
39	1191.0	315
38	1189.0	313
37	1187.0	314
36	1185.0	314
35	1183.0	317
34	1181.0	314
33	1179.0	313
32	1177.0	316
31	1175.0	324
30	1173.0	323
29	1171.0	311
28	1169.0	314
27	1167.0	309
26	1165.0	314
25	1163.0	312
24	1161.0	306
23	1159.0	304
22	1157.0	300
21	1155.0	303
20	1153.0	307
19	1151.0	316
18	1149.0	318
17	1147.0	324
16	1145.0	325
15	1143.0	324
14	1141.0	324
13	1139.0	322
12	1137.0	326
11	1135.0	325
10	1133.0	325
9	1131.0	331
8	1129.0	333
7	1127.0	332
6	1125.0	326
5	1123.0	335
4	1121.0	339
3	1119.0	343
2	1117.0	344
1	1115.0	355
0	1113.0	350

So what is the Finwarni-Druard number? 1357.0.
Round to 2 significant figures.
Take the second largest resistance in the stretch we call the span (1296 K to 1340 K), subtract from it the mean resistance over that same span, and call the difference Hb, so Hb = 43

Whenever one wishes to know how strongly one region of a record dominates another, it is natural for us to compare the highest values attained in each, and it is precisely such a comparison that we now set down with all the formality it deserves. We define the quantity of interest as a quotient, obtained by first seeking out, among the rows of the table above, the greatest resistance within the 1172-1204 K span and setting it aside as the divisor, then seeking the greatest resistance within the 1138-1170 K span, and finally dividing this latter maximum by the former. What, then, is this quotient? 0.99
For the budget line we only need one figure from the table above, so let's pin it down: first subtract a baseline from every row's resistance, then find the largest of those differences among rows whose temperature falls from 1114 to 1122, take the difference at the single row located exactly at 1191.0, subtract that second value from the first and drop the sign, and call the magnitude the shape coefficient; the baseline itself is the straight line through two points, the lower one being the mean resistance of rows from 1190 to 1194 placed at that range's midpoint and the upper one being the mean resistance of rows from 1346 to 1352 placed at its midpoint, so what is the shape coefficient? 32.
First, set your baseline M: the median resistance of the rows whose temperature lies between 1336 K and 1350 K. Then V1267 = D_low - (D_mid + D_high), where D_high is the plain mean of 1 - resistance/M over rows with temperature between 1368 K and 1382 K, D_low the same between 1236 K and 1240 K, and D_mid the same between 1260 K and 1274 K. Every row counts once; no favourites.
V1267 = -0.12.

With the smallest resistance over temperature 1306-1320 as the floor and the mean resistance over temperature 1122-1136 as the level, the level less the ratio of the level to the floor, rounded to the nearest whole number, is 327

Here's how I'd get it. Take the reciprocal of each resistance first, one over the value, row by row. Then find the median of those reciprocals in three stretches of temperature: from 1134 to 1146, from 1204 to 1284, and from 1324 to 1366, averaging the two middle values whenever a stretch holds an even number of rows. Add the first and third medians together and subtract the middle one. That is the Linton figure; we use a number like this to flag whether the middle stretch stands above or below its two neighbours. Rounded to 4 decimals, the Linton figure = 0.0035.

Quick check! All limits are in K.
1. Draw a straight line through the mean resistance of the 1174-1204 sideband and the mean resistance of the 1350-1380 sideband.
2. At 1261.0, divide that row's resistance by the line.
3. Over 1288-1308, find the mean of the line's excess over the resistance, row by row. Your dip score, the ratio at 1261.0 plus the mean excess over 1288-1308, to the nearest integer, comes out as 27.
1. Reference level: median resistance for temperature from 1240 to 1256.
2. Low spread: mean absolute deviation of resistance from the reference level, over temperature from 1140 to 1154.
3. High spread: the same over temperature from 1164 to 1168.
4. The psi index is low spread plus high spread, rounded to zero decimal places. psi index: 41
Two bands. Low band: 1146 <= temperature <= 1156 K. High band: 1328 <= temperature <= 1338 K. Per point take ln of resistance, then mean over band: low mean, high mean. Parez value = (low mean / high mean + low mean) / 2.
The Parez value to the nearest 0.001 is 3.383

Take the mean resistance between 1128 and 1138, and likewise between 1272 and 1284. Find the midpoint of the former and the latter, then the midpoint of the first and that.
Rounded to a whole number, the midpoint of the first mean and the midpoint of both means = 321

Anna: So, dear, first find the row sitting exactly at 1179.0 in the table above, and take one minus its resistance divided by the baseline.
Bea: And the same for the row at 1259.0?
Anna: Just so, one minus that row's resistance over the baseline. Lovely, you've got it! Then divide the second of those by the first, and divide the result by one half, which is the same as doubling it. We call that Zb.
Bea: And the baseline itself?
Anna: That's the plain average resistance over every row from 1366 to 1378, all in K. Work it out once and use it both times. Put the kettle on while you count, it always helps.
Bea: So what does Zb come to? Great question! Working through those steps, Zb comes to 3.7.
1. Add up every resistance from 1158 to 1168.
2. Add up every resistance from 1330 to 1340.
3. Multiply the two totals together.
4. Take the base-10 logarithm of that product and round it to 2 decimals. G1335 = 6.34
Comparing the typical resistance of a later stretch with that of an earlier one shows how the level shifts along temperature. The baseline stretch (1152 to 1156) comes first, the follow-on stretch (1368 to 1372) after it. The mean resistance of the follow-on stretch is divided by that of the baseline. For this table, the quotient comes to 0.98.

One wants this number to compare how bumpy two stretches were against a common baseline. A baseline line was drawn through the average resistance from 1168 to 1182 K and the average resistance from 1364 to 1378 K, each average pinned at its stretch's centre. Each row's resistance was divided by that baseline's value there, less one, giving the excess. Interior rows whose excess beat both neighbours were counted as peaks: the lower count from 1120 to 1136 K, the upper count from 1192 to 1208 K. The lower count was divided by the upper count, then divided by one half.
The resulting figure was 1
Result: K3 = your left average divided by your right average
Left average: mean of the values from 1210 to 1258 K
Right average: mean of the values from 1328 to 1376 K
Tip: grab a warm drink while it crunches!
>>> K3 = 1.15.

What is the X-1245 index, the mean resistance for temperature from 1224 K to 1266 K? 337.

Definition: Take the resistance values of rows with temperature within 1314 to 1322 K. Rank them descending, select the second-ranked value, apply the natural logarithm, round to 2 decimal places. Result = 4.98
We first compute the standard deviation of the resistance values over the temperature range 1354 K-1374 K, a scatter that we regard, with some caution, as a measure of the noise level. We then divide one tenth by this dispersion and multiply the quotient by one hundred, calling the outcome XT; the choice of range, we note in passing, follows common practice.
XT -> 1.4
